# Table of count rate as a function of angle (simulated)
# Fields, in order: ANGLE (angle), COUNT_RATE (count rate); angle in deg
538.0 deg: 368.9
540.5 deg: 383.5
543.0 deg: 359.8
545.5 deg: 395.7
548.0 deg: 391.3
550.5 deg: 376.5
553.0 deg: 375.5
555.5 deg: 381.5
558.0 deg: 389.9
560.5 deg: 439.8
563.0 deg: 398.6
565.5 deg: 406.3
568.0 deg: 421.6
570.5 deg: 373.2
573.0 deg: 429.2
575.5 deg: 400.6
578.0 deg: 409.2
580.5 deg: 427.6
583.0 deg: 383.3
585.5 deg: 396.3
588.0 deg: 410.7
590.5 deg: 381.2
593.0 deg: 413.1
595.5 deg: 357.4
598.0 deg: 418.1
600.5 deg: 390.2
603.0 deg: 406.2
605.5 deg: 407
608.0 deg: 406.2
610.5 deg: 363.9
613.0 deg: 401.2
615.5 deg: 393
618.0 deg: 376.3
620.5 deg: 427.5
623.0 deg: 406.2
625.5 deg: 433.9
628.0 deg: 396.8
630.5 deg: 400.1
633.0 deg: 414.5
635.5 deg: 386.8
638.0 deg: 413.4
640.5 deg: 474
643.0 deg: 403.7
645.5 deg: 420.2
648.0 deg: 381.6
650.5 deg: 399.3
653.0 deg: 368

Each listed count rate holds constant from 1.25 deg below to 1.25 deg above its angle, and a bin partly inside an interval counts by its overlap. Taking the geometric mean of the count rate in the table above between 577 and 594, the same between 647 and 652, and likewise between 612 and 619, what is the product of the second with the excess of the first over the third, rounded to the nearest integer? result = 4967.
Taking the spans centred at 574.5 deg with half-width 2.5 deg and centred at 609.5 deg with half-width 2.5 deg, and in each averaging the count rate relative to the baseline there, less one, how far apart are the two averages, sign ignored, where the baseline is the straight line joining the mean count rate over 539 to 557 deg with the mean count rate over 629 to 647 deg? 0.11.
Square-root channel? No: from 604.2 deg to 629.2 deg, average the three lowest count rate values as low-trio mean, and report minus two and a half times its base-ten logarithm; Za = -6.44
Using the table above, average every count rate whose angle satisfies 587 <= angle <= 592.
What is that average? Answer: 396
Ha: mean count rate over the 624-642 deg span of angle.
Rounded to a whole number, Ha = 417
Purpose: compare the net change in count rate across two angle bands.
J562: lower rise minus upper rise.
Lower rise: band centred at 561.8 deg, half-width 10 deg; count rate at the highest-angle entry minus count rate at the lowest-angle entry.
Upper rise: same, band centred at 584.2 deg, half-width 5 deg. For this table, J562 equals 15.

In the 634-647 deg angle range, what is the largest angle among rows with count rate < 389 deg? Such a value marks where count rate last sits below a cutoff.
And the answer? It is 635.5 deg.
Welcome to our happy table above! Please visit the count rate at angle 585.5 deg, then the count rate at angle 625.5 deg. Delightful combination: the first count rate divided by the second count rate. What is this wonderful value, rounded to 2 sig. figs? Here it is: 0.91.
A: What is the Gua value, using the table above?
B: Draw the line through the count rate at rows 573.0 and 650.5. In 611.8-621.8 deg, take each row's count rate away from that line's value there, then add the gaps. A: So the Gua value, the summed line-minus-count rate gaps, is 51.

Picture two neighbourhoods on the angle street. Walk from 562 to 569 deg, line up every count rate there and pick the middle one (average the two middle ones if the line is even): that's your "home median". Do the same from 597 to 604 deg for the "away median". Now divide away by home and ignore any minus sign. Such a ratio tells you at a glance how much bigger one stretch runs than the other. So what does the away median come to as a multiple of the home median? 1.000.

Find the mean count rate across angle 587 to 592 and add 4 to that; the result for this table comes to 400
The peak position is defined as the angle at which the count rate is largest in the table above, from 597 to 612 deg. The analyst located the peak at 598.0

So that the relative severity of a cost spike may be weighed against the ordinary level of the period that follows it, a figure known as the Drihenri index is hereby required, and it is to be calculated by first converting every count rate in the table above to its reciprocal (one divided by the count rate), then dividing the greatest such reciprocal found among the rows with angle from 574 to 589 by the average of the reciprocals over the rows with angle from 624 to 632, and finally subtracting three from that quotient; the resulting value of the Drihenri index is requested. -1.93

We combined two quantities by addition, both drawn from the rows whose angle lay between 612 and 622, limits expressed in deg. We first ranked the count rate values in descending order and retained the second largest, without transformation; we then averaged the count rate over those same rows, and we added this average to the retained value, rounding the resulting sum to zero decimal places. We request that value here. 801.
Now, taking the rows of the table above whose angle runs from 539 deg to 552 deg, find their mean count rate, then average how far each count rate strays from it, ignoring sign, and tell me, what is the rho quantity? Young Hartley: 11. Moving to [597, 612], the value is 14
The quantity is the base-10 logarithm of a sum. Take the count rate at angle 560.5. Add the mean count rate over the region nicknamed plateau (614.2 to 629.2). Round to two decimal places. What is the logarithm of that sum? 2.93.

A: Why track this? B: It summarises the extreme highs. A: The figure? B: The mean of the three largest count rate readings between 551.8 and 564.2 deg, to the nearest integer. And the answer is 409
